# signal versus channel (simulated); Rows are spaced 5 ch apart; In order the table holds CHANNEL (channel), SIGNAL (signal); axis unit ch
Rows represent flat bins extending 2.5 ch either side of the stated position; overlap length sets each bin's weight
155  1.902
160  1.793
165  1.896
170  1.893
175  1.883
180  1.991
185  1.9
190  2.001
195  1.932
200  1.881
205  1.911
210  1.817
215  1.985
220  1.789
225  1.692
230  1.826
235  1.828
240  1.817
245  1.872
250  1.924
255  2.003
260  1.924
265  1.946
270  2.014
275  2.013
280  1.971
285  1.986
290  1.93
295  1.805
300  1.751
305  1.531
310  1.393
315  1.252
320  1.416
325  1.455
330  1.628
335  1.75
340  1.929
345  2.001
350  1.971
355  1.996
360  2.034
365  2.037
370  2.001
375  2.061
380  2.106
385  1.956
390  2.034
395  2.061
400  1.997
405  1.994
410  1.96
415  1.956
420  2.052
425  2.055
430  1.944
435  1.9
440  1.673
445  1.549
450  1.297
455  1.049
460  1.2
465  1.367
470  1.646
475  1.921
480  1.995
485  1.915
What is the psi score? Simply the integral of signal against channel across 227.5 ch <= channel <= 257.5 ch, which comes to 56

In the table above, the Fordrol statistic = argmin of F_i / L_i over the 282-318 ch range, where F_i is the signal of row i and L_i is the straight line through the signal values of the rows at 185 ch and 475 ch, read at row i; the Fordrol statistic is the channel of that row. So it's 315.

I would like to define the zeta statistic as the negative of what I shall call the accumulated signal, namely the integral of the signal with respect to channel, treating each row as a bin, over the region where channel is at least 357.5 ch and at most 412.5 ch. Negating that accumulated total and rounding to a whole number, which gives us -111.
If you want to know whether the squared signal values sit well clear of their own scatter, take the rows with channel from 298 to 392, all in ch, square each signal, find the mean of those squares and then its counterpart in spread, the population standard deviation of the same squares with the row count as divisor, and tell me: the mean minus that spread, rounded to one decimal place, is 2.4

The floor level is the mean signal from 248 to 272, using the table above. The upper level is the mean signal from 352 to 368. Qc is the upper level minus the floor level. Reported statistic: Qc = 0.06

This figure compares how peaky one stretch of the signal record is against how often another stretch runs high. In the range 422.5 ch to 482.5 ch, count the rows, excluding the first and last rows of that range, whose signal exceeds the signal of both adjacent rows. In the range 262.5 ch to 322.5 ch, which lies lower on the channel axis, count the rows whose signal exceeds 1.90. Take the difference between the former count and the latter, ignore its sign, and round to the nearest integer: 6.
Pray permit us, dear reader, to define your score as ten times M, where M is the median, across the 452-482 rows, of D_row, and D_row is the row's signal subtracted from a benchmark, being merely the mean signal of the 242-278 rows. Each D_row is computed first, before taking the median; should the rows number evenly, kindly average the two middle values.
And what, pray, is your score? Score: 4.5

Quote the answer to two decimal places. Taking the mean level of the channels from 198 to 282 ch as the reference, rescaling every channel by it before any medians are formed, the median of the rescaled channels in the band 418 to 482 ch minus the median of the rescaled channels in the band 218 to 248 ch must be -0.08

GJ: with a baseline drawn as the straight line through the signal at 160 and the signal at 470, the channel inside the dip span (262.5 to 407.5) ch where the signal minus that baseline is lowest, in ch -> 315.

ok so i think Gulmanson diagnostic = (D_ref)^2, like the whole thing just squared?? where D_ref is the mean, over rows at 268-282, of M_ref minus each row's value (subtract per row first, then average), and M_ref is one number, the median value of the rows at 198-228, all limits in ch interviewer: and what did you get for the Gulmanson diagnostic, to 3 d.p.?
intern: 0.023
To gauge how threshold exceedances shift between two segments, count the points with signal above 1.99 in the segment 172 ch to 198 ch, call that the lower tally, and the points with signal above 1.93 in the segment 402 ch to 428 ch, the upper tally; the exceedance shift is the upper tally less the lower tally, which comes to 3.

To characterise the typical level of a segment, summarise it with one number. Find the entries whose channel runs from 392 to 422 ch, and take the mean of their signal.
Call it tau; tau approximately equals 2.00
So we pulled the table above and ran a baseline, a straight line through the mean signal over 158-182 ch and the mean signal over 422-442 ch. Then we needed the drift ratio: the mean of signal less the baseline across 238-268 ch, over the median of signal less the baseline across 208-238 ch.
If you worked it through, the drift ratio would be -0.3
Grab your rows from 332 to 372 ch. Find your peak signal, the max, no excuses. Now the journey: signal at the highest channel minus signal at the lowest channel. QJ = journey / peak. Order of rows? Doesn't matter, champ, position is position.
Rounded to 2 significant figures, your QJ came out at 0.12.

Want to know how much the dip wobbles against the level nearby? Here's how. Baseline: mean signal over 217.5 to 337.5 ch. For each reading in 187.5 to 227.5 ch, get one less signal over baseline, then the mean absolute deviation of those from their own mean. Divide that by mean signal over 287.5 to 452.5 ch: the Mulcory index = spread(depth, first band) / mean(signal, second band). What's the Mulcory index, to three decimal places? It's 0.025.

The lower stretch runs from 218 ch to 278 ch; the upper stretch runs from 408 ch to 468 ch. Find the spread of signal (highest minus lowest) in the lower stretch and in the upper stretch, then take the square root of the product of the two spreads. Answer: 0.57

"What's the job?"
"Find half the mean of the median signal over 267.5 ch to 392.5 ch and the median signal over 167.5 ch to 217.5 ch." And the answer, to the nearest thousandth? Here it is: 0.969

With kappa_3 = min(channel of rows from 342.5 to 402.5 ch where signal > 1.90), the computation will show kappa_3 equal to 345 ch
